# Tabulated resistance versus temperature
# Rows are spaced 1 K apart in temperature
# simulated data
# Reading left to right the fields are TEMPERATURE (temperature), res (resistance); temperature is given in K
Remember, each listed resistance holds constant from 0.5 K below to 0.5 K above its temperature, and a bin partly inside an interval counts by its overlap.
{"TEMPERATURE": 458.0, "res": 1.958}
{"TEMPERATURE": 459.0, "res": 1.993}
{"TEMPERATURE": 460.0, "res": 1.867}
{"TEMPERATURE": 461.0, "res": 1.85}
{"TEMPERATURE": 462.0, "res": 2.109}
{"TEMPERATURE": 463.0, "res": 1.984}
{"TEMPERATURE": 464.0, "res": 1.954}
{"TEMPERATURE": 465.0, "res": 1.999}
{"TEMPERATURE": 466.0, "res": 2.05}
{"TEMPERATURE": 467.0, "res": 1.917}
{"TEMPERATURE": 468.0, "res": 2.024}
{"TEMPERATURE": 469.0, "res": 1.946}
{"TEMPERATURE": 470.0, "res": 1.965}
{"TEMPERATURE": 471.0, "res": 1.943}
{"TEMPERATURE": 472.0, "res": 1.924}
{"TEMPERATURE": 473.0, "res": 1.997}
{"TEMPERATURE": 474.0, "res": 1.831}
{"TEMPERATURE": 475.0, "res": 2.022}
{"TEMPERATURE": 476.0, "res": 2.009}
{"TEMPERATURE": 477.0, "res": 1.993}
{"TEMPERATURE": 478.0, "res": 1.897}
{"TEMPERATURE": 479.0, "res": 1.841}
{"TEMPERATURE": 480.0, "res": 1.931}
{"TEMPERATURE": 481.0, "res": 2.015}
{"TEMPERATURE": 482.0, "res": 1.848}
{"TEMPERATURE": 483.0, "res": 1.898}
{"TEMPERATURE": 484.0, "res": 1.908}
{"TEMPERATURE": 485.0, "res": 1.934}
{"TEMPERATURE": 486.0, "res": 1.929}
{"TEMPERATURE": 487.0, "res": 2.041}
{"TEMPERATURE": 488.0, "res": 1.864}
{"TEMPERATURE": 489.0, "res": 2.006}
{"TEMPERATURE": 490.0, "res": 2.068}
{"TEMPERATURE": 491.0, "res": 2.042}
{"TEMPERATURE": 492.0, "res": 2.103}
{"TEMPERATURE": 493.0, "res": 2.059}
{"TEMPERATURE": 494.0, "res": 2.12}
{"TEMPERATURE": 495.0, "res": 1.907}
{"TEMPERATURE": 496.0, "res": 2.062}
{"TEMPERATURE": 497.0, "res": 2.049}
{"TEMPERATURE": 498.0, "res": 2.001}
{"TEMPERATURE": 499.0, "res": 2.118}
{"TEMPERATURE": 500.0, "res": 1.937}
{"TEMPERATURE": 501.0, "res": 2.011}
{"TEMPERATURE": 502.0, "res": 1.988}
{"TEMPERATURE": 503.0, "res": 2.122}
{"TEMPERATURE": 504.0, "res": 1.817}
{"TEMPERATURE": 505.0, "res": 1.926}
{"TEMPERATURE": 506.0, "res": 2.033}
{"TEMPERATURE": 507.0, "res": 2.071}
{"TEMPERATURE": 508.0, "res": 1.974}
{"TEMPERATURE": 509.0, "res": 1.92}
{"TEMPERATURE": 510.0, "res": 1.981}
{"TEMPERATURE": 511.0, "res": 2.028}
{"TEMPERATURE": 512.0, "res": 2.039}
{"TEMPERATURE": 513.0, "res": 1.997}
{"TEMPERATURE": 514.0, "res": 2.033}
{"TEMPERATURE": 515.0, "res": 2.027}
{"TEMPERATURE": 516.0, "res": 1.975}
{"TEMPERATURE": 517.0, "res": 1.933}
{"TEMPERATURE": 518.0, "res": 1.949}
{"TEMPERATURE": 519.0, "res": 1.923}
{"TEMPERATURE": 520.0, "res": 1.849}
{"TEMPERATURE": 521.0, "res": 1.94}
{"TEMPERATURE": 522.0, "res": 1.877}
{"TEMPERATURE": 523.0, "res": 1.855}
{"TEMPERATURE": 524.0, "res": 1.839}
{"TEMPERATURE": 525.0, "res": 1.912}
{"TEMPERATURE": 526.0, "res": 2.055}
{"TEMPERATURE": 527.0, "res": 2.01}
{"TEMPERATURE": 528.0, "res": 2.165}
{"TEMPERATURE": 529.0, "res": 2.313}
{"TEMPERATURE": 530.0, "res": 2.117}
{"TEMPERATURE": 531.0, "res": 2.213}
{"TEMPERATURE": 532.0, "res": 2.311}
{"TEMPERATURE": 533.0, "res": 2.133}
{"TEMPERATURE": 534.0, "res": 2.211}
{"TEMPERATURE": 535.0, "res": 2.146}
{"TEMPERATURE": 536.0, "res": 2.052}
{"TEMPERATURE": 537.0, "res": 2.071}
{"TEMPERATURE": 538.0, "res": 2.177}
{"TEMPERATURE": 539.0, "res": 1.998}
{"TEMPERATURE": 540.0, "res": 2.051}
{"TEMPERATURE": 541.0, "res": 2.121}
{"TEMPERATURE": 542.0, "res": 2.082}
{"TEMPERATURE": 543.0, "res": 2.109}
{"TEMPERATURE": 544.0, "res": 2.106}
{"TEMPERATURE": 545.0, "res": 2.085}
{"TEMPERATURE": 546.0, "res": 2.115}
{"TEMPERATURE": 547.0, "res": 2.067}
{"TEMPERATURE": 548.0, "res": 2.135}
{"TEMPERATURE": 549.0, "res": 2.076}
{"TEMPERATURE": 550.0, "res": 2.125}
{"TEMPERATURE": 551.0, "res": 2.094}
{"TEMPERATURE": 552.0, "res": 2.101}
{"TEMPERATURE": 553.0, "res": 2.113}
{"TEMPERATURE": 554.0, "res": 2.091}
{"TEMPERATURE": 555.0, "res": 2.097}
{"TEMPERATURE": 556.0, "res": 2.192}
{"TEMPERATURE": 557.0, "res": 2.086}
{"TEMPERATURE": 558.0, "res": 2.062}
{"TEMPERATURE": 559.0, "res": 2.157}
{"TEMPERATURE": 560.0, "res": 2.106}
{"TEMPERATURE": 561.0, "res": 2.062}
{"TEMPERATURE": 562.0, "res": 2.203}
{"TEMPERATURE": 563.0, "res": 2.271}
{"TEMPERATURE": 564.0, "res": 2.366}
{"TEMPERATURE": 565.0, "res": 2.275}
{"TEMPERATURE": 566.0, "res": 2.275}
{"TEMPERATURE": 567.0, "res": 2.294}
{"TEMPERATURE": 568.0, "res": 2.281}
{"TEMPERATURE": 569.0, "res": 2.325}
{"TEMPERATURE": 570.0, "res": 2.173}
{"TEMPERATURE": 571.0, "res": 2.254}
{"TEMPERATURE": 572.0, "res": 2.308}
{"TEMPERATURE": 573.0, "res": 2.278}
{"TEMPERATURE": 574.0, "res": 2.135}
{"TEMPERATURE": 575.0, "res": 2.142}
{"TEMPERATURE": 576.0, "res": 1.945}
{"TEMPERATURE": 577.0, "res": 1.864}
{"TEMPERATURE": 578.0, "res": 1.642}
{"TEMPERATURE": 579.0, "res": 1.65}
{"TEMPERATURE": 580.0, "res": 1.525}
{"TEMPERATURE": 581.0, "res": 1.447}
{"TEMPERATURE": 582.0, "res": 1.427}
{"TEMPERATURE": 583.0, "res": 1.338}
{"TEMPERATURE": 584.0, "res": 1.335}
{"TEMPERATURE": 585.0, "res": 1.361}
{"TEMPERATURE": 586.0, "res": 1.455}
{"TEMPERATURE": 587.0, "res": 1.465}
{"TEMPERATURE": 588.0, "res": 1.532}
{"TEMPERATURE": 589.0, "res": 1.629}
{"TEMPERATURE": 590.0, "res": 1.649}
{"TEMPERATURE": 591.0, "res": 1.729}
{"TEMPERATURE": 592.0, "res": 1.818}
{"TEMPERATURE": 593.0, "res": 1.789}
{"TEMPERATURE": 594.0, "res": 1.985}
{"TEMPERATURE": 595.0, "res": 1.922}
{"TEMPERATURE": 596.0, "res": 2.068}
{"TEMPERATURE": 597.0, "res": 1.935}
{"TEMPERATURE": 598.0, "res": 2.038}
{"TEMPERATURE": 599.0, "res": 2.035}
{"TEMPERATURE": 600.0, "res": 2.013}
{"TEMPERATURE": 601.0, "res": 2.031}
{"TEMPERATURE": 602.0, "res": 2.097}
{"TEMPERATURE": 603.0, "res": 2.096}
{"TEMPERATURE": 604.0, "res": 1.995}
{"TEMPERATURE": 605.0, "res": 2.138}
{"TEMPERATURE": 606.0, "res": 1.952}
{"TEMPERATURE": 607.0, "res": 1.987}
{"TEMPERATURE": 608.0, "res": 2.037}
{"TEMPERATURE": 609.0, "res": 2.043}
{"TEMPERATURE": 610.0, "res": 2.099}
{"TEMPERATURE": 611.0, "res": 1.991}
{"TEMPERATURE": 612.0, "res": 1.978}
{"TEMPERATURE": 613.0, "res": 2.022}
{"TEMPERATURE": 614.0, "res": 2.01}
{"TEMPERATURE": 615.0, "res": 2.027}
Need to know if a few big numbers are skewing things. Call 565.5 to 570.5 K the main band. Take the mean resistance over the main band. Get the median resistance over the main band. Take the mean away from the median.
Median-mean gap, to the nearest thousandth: 0.011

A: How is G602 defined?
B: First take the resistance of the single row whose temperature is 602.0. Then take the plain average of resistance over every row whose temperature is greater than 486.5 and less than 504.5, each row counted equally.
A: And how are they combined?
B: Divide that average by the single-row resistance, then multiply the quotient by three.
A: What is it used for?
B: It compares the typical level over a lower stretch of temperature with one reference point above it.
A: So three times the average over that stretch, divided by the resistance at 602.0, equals 2.89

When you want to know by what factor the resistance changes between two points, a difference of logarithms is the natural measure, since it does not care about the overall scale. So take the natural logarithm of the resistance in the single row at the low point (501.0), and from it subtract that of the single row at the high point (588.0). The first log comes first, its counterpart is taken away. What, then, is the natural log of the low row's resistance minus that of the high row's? 0.27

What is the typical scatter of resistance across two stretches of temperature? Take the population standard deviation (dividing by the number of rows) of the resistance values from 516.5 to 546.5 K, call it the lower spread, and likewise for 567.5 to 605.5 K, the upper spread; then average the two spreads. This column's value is 0.21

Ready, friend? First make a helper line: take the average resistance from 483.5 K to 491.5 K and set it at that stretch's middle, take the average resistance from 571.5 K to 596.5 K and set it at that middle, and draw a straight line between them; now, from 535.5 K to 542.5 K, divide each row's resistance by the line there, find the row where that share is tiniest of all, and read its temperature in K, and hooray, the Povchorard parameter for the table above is 539.0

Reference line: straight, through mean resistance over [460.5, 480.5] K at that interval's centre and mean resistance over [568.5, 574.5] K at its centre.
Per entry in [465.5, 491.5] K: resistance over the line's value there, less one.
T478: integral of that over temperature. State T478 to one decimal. -0.3 K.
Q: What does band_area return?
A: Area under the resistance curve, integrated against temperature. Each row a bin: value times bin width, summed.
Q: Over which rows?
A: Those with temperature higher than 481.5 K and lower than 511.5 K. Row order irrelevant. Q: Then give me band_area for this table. 60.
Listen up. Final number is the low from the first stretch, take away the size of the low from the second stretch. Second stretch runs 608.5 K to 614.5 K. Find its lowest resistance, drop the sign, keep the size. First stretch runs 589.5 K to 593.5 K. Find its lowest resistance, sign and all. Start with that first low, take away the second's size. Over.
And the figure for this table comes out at -0.33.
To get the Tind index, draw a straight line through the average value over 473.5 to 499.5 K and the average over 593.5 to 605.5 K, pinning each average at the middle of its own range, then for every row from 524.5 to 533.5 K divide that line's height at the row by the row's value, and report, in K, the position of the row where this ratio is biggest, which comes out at 525.0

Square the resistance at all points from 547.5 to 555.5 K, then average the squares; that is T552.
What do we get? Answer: 4.4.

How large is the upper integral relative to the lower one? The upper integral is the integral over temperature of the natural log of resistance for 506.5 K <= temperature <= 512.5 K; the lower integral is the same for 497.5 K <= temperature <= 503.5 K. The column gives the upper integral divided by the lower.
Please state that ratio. 0.98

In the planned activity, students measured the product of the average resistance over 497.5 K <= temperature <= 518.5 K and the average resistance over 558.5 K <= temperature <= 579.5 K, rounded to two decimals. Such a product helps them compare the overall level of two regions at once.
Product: 4.27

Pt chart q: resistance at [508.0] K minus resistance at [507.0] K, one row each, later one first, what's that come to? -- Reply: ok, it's -0.10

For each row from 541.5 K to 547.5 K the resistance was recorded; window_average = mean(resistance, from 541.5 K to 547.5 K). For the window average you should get 2.09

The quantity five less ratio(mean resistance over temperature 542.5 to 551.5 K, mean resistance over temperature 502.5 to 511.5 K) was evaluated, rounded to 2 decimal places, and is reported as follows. 3.94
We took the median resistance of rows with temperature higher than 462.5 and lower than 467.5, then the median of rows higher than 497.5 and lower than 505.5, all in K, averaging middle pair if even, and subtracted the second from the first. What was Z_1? 0.0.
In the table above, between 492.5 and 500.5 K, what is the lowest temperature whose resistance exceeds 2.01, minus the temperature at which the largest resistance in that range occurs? -1 K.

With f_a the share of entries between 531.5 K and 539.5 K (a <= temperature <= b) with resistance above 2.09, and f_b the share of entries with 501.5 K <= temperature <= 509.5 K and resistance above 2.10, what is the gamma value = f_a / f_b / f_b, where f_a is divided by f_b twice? 40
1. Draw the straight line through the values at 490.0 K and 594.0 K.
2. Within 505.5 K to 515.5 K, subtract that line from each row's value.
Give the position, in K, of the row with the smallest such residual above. 509.0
